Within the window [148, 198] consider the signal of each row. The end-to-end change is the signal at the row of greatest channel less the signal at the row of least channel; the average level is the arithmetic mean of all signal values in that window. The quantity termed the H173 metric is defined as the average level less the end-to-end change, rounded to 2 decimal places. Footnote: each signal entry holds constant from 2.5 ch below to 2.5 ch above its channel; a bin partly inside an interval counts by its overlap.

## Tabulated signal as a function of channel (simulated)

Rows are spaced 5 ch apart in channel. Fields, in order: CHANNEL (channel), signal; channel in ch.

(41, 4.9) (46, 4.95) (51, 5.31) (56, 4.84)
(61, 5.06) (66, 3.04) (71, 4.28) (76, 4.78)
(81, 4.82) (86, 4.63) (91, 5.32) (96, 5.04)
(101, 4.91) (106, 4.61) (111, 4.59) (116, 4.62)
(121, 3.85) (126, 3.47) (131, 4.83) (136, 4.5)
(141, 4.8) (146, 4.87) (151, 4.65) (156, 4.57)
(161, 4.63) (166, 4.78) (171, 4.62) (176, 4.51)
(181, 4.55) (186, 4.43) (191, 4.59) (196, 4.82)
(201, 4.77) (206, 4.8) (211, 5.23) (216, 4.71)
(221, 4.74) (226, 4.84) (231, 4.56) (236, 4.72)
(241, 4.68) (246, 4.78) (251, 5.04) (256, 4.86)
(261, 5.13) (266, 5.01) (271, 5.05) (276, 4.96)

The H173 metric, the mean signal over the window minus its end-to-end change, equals 4.45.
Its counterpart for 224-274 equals 4.66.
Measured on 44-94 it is 4.33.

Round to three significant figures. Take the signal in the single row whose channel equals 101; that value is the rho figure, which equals 4.91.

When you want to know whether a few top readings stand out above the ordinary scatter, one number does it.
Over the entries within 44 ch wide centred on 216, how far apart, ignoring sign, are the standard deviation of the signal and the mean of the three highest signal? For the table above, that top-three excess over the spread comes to 4.8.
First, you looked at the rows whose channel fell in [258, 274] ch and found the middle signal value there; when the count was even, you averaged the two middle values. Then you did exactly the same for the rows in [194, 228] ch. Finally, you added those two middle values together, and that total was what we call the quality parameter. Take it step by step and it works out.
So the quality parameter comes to 9.85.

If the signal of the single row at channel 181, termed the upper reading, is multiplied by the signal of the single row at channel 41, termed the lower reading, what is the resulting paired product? 22.3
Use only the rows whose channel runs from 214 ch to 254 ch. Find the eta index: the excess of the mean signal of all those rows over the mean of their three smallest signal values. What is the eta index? 0.11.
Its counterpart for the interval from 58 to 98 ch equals 0.64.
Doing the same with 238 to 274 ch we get 0.16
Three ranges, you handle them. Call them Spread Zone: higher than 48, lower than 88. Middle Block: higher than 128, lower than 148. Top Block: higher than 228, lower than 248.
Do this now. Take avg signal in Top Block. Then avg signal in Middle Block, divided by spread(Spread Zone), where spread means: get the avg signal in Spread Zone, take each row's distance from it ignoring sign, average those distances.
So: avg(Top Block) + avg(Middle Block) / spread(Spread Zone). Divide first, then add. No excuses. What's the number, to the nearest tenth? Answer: 14.8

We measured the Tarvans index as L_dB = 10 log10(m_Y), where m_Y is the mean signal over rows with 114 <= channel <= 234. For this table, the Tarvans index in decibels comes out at 6.64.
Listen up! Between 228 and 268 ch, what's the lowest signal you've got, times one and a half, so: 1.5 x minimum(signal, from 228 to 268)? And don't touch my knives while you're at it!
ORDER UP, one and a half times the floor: 6.84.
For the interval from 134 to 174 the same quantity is 6.75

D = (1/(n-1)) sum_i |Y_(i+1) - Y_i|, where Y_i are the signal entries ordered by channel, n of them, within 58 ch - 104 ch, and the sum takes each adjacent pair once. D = 0.64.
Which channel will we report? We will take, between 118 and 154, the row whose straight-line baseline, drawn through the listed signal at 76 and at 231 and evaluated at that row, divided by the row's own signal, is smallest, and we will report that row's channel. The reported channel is 146 ch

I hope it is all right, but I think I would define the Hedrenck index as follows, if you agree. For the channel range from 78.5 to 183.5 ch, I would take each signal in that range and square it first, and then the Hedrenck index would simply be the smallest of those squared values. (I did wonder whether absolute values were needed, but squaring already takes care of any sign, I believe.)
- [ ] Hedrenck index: 12.0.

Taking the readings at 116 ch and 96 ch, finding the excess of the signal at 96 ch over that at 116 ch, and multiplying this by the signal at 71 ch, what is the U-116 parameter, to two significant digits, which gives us 1.8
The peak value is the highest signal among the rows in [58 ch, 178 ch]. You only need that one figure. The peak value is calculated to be 5.32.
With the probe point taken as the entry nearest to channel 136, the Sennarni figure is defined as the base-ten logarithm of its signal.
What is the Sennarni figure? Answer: 0.653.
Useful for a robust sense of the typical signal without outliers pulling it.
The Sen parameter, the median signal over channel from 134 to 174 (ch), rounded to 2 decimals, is 4.64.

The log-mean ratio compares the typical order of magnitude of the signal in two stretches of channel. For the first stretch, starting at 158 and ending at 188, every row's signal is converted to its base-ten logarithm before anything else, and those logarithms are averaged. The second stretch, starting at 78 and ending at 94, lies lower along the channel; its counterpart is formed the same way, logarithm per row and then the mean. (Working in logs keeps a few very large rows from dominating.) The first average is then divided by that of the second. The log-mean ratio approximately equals 0.96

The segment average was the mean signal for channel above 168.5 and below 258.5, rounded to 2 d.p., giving 4.74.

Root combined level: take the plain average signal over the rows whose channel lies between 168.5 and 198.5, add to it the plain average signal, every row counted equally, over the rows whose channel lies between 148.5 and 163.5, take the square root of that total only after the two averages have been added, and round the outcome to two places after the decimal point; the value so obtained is 3.03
